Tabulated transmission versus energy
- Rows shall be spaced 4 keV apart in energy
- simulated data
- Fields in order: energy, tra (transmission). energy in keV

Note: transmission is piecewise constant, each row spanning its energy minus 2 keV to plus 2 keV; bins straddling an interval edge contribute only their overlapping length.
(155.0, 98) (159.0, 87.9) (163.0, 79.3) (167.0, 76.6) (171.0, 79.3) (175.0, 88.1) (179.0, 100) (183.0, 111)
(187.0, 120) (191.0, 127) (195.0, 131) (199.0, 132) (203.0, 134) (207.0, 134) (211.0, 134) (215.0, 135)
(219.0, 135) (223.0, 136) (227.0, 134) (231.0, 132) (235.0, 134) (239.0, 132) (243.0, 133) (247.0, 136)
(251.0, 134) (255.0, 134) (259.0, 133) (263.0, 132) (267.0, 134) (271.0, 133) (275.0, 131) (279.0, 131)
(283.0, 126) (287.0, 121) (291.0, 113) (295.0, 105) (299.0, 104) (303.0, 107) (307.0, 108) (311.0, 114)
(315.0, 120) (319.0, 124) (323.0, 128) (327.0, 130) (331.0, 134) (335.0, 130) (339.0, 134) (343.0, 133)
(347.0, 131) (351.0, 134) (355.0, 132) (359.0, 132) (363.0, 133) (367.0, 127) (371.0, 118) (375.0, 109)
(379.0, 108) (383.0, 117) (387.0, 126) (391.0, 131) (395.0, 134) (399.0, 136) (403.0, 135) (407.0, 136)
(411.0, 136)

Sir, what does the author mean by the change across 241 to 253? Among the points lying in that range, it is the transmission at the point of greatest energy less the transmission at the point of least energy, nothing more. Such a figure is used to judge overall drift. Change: 1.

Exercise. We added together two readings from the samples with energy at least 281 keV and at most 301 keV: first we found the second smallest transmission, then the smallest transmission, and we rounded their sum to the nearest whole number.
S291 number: 209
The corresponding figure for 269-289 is 247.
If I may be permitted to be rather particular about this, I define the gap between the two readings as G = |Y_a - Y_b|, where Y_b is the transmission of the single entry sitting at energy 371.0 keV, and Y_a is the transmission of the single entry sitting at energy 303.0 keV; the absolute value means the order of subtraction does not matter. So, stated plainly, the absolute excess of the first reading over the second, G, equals 11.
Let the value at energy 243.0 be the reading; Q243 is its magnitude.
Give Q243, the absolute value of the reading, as 133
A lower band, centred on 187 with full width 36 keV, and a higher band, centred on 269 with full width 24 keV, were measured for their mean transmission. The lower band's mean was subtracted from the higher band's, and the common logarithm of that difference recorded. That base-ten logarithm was 1.3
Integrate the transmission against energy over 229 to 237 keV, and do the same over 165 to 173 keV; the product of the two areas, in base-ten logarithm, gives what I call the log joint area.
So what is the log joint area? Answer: 5.82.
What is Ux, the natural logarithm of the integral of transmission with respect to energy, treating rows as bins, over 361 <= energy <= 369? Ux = 6.95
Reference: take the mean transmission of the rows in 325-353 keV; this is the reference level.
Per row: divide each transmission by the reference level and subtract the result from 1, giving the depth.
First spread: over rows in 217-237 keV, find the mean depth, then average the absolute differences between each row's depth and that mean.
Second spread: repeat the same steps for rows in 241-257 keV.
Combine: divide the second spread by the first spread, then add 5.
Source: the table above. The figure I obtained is 5.8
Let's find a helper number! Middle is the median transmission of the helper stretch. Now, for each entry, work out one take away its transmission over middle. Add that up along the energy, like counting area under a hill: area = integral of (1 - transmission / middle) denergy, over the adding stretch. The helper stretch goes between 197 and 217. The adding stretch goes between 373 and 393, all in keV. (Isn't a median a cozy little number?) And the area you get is 2.36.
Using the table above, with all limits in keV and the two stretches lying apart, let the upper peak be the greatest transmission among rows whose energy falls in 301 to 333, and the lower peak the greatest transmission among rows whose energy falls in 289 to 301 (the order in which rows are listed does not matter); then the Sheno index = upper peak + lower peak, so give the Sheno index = 247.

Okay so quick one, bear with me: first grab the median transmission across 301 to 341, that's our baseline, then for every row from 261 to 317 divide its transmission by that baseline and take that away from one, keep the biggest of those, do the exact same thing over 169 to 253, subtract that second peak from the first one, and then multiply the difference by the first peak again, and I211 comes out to -0.034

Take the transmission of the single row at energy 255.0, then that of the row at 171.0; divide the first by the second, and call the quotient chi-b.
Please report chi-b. 1.69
